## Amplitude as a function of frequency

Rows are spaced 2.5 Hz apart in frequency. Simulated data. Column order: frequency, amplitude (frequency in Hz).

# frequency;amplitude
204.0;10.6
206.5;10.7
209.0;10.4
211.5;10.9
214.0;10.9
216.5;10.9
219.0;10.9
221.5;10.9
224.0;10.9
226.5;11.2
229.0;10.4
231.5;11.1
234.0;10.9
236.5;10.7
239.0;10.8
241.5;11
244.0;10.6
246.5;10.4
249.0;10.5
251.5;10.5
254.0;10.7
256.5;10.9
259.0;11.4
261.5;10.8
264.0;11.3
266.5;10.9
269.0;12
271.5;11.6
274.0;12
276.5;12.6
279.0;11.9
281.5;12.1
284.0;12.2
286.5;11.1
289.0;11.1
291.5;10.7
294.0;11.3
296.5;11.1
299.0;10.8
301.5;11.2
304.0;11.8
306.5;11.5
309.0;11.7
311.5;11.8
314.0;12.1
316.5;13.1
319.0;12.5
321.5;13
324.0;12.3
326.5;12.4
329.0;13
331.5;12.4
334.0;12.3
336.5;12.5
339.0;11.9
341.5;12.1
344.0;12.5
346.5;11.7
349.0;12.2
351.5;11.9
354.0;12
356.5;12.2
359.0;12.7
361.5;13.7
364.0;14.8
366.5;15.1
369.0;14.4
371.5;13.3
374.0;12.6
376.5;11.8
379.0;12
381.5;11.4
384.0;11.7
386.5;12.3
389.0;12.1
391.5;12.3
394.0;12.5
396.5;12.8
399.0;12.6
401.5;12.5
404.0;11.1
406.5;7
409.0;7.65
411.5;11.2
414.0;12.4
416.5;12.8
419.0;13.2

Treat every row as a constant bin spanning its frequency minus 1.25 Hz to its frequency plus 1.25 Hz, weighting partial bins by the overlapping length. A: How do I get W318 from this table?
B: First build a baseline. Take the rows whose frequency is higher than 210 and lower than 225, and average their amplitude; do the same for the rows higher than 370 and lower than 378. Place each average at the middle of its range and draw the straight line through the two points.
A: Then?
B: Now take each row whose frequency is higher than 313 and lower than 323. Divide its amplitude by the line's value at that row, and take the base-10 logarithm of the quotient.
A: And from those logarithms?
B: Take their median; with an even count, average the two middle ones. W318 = 0.026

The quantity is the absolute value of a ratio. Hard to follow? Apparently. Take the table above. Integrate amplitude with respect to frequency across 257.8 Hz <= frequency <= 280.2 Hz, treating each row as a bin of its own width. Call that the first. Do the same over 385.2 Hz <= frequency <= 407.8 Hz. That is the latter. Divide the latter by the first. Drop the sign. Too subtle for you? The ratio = 1.01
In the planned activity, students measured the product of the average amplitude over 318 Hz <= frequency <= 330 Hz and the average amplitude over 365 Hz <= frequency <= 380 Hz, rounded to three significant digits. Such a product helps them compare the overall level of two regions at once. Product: 167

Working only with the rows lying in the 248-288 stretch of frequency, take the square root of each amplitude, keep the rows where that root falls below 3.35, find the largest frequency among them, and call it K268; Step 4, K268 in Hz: 286.5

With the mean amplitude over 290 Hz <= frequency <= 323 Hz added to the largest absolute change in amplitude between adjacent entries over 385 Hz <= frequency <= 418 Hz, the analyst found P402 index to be 15.8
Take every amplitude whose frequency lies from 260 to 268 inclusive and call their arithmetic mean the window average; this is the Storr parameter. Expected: 11.0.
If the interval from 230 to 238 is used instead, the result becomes 10.9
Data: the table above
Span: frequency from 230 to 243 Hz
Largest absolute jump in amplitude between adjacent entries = 0.20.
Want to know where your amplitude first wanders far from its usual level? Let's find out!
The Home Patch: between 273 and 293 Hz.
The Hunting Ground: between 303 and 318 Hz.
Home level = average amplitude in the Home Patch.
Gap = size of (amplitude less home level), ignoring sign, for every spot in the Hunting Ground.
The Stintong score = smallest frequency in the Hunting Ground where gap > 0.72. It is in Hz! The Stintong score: 316.5 Hz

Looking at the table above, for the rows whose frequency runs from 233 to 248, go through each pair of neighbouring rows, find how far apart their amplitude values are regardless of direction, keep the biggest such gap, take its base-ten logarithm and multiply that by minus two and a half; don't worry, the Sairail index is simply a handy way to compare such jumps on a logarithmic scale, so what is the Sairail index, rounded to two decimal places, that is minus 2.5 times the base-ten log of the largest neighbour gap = 0.99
